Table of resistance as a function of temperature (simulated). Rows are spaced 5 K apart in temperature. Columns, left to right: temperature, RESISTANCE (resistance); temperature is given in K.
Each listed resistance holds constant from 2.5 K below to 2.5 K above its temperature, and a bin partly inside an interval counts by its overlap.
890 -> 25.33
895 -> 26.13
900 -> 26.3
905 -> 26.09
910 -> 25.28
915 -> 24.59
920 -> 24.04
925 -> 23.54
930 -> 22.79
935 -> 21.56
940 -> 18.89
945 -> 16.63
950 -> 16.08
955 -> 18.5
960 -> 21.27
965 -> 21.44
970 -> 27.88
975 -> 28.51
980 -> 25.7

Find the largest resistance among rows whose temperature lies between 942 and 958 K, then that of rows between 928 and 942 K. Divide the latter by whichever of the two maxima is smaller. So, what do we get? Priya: 1.23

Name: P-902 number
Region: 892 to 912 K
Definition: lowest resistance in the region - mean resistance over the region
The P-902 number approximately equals -0.7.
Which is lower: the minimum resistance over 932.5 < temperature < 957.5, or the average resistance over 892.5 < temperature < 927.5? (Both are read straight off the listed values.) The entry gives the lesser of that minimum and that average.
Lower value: 16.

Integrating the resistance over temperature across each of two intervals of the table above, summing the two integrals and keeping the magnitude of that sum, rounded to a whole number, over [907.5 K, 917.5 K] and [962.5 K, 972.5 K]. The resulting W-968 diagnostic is 496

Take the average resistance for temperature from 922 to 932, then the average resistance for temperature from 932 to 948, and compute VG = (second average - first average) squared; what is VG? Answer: 17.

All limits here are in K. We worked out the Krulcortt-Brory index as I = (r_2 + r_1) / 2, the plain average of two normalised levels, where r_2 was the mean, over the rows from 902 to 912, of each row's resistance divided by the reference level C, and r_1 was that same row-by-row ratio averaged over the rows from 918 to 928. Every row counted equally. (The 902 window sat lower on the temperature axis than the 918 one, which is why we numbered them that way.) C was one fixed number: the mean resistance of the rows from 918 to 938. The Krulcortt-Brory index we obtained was 1.08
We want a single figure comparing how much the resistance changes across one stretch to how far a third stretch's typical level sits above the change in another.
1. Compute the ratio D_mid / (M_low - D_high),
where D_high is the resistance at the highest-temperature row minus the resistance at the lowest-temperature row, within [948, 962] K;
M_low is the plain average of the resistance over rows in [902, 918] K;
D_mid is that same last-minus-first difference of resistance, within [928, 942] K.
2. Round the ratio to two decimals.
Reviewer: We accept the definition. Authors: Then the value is -0.19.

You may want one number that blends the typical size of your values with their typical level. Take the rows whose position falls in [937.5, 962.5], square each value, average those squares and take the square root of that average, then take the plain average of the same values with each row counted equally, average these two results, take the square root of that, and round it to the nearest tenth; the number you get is 4.3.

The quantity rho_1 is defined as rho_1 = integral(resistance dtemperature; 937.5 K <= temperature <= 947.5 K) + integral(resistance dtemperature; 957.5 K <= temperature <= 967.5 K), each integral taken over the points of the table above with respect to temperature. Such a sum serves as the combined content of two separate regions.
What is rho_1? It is 391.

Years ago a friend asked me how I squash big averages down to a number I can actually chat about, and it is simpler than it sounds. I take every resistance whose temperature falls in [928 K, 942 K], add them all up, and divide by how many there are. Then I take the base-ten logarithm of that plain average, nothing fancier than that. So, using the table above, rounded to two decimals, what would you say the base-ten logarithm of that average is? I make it 1.32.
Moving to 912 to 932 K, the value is 1.38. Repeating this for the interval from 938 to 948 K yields 1.25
